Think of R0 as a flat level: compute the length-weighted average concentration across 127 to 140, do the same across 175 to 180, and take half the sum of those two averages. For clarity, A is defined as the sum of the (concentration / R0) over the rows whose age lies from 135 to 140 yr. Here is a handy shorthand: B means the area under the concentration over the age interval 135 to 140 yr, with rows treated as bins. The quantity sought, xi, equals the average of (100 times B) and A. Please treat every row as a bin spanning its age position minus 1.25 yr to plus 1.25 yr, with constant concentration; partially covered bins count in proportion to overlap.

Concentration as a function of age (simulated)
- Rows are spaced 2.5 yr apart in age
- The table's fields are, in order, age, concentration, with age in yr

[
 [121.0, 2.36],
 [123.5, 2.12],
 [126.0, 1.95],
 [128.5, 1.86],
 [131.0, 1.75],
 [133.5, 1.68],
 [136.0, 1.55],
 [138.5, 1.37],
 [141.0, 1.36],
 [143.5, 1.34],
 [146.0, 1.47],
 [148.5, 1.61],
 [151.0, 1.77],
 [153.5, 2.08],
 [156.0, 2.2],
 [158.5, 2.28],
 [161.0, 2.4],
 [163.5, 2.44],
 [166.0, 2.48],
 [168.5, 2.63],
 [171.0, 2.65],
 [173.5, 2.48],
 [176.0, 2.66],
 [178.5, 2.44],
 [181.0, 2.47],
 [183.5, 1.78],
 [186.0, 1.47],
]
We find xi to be 363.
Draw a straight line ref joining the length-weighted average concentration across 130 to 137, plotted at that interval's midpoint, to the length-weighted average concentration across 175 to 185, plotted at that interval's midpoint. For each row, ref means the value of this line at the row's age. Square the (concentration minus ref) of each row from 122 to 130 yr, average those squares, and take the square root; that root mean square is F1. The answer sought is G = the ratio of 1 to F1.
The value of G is 2.26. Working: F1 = 0.44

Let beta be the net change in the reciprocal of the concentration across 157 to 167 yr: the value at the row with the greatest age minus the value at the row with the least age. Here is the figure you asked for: -0.04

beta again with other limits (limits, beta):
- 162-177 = -0.03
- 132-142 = 0.14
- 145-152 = -0.12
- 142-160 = -0.31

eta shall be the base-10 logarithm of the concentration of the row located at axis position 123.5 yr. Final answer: 0.33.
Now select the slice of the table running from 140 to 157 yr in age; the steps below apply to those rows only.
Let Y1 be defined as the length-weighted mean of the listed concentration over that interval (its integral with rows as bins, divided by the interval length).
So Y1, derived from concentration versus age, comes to 1.7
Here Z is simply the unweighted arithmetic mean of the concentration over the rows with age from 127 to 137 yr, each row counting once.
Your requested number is 1.71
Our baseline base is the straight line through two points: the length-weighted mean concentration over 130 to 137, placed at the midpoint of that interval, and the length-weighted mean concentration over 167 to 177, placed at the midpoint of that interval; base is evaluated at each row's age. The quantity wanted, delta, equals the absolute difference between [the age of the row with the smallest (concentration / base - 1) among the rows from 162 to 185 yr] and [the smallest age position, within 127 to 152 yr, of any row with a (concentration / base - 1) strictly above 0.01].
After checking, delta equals 55.0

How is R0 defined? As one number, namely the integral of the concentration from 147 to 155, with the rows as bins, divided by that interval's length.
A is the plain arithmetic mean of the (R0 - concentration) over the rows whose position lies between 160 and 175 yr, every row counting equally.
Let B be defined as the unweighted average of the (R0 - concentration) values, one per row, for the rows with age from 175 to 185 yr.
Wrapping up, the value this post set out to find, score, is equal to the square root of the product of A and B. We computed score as 0.60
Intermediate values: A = -0.69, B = -0.5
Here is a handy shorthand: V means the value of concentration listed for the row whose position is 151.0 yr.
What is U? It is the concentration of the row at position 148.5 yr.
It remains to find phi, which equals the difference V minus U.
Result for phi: 0.16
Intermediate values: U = 1.61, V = 1.77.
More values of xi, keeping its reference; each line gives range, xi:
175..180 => 636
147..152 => 420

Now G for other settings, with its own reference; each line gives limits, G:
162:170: 2.45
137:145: 2.44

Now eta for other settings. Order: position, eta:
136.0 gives 0.19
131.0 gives 0.24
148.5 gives 0.21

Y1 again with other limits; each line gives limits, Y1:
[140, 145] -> 1.4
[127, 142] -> 1.6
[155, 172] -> 2.4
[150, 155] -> 1.9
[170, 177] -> 2.6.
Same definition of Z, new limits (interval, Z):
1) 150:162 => 2.15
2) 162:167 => 2.46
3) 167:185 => 2.44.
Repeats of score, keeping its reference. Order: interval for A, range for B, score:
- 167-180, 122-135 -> 0.20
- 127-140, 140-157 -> 0.15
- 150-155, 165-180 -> 0.28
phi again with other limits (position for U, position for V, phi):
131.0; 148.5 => -0.14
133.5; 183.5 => 0.10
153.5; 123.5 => 0.04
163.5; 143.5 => -1.10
